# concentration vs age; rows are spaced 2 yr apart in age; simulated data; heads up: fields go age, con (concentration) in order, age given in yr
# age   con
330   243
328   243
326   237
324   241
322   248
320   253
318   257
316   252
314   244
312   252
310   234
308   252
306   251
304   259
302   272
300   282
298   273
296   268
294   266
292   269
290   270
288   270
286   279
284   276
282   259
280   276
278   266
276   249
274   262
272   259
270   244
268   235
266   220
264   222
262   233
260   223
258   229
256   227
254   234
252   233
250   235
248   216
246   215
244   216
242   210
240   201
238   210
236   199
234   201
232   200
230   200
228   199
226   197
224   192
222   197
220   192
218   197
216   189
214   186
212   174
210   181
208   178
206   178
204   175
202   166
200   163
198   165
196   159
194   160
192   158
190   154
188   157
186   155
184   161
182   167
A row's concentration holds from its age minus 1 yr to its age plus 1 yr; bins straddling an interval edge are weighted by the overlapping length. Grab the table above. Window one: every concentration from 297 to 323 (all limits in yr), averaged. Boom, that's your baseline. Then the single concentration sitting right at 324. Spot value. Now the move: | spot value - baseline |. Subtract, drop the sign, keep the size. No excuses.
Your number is 15.1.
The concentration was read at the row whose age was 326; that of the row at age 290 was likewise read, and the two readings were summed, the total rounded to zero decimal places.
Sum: 507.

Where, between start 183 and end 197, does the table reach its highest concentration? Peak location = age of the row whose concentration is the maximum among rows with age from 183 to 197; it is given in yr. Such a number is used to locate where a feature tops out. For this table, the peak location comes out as 184 yr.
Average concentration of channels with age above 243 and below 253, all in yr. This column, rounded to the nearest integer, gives 223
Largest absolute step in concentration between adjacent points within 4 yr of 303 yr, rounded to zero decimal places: 13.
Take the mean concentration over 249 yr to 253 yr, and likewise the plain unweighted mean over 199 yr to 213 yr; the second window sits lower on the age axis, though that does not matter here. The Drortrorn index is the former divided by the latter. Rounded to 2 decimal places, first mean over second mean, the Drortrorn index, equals 1.35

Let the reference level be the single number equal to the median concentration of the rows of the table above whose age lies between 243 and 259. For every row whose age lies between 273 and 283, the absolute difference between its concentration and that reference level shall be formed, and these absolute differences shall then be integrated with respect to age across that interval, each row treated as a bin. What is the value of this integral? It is 344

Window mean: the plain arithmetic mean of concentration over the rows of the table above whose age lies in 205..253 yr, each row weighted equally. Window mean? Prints 200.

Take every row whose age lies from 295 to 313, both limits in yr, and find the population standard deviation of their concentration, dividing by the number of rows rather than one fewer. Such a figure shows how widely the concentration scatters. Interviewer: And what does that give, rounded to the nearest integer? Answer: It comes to 14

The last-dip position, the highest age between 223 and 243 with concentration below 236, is 242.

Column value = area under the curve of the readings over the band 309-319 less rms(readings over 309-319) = 2230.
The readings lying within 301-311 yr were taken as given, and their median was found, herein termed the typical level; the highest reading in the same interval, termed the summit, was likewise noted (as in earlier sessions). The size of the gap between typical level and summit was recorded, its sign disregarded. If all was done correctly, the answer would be 20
